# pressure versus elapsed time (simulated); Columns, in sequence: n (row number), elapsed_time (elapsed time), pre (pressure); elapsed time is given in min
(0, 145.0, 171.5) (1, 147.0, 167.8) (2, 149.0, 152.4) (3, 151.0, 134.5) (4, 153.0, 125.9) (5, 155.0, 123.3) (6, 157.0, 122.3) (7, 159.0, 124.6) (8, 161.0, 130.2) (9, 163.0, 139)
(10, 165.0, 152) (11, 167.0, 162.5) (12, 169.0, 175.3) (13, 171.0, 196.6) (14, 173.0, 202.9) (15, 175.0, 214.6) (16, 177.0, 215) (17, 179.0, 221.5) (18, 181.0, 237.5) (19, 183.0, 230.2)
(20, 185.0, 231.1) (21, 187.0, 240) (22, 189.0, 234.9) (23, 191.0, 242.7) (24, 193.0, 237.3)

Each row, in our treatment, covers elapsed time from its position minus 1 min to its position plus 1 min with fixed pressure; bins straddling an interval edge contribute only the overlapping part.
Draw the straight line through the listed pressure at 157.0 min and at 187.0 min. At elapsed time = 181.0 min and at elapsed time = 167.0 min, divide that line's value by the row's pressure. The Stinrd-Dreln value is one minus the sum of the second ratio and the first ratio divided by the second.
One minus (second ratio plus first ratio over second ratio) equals -0.91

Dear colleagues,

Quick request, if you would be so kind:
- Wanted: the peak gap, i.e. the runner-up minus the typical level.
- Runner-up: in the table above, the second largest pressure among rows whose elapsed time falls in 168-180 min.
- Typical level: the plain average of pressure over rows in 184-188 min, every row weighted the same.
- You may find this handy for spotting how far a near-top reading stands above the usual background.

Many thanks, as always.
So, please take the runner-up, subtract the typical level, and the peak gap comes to -21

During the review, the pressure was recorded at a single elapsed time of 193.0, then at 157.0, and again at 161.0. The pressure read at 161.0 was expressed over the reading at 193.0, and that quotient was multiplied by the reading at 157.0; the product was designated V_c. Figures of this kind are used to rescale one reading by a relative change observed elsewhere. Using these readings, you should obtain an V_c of 67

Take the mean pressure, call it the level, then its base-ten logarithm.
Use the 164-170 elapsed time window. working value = 2.21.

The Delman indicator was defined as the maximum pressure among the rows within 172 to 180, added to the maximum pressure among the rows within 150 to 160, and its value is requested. 356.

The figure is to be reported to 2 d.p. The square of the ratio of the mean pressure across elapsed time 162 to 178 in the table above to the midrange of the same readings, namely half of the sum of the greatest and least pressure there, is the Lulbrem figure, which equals 1.06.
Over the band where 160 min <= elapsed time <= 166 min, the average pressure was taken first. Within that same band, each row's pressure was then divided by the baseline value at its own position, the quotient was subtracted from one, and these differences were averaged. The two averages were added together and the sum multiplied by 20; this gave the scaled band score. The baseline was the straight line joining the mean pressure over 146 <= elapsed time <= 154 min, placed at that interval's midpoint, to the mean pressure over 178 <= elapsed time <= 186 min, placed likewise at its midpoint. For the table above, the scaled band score 2812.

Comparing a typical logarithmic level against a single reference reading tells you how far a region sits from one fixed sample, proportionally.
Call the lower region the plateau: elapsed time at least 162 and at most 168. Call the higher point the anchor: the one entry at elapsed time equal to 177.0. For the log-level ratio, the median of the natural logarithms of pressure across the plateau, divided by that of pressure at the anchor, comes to 0.935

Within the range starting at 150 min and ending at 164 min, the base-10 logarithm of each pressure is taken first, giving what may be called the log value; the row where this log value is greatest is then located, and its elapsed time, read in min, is 163.0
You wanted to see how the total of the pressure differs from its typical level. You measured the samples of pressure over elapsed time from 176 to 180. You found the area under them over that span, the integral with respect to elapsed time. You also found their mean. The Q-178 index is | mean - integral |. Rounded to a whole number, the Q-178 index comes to 655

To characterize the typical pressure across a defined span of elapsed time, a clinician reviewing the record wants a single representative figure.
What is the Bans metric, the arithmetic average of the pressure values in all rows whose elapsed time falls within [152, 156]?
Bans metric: 125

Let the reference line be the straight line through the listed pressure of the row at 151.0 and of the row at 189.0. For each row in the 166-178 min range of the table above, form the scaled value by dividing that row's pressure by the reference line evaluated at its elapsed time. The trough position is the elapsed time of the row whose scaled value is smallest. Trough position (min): 167.0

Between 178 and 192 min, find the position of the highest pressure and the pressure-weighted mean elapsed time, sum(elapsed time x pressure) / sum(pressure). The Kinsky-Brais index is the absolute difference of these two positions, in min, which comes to 5.9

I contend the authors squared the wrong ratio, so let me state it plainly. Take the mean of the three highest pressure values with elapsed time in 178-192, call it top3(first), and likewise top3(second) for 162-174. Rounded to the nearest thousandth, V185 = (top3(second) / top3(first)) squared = 0.637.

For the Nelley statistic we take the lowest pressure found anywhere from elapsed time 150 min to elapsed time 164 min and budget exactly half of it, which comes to 61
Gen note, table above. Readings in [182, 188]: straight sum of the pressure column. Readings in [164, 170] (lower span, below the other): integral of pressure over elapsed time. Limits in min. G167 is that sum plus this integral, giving 1681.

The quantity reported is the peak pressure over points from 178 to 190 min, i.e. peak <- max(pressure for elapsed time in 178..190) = 240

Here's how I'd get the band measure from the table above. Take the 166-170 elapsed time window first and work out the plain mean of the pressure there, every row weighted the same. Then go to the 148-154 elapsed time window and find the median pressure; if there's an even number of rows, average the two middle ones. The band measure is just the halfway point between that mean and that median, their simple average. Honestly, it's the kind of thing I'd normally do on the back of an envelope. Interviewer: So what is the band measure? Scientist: 152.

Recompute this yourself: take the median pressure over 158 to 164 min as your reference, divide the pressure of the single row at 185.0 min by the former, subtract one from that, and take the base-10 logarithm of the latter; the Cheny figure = -0.11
